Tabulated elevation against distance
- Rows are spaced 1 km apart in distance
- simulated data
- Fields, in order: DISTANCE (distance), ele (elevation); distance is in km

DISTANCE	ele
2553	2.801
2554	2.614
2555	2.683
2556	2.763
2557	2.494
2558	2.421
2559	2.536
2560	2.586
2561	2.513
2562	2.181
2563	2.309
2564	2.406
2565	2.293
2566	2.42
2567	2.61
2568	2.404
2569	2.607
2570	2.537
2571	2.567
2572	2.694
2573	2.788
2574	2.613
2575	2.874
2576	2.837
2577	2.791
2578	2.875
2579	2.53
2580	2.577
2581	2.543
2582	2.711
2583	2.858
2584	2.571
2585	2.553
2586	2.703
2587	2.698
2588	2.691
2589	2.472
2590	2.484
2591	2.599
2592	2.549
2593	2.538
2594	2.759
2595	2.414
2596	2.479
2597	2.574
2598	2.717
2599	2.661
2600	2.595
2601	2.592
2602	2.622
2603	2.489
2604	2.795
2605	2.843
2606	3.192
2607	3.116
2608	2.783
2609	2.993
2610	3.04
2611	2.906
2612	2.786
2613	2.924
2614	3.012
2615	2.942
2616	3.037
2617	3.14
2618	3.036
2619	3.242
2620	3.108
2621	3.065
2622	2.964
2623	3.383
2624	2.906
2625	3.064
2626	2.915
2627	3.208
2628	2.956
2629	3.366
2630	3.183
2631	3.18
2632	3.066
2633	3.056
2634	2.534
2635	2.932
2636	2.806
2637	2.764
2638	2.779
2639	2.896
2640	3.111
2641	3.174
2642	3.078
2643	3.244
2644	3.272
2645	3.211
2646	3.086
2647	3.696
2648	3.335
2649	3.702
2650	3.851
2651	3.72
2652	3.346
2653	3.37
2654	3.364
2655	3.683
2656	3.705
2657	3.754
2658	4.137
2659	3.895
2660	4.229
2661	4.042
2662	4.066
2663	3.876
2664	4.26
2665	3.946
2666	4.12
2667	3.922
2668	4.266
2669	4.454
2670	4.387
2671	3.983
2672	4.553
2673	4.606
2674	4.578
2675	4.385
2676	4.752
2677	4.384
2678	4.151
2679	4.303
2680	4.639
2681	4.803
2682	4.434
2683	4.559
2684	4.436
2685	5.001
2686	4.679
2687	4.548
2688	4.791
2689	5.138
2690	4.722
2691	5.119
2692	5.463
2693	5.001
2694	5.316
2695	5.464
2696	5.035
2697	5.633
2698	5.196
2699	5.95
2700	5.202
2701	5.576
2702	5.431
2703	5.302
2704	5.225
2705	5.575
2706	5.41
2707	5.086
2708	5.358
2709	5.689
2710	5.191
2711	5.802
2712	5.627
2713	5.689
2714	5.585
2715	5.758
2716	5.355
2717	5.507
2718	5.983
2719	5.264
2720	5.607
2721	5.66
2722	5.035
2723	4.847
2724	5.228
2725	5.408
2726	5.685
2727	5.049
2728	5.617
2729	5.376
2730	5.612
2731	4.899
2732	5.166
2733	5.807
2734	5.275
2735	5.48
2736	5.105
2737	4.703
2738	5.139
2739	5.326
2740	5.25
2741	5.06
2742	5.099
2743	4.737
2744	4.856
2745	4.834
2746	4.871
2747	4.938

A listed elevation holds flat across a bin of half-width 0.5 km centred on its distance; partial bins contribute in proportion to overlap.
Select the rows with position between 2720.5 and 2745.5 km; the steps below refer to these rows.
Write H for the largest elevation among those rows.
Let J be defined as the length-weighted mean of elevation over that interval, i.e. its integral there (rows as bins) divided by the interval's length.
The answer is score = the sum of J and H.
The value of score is 11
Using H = 5.807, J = 5.2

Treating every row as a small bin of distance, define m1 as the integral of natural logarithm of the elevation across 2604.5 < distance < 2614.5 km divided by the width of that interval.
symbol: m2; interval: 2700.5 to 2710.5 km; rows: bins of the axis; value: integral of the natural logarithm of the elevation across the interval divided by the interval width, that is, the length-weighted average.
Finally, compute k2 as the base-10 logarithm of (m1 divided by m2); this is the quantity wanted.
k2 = -0.19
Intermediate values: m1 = 1.08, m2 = 1.68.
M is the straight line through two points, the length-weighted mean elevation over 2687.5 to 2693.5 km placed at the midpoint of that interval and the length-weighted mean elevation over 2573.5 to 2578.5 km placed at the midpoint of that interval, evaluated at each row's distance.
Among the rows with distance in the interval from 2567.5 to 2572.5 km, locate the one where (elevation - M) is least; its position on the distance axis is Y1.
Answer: 2568 km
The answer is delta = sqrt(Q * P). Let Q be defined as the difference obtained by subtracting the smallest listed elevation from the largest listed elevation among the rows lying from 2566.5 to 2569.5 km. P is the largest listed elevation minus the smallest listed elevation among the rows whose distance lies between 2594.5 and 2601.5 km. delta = 0.25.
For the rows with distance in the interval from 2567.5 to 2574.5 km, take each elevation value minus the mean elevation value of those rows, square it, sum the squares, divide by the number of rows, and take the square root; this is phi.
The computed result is 0.11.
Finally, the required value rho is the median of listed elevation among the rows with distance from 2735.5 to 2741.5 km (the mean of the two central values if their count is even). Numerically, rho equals 5.1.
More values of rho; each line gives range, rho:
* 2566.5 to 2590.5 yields 2.6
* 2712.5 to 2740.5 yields 5.4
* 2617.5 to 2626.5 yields 3.1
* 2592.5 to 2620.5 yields 2.8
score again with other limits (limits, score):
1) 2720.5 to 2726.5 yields 11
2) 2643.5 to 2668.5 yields 8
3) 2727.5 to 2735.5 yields 11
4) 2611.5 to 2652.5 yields 7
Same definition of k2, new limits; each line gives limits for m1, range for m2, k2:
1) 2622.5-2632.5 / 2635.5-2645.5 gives 0.01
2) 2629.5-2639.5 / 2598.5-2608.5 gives 0.02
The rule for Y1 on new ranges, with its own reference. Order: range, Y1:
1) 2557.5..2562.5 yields 2562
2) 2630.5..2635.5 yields 2634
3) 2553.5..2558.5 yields 2558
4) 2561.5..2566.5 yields 2562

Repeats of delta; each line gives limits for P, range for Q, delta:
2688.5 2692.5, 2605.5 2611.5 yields 0.55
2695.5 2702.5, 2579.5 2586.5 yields 0.54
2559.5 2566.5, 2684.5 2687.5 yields 0.43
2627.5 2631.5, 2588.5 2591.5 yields 0.23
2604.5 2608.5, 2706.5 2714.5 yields 0.54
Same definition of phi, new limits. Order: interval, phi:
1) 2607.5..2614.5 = 0.10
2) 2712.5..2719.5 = 0.23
